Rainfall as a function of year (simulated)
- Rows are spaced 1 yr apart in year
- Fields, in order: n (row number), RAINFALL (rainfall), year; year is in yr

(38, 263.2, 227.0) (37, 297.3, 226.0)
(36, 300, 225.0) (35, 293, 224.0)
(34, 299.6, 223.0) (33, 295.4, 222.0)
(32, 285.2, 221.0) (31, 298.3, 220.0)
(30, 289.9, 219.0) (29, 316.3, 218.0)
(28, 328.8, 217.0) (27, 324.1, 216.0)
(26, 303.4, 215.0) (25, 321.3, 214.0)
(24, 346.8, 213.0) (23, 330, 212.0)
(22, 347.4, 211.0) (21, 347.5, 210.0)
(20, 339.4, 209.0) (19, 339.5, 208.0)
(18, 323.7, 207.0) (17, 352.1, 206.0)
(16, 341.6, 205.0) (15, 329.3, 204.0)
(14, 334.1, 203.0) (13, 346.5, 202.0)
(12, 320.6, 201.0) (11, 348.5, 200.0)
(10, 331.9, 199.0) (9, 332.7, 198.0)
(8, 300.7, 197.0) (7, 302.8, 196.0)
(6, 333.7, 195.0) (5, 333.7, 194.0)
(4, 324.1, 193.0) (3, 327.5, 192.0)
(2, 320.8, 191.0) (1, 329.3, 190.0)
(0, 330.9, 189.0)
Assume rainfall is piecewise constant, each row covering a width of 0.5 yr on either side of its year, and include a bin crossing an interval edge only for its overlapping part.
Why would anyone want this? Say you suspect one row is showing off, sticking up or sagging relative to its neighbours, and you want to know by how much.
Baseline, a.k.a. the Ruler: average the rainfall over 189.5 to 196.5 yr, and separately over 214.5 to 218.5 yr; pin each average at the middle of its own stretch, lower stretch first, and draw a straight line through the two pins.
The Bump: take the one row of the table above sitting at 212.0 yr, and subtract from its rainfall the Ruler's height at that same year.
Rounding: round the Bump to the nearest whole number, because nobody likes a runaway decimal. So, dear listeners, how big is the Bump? 11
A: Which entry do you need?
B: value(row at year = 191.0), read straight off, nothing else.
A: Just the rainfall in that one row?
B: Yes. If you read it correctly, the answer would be 320.8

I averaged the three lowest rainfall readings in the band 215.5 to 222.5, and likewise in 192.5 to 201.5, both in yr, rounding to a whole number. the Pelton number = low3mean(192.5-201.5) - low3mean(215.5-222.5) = 18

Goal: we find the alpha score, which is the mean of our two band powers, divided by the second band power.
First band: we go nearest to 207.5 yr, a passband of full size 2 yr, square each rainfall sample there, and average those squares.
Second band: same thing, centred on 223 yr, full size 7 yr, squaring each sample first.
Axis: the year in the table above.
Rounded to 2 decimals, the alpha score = 1.13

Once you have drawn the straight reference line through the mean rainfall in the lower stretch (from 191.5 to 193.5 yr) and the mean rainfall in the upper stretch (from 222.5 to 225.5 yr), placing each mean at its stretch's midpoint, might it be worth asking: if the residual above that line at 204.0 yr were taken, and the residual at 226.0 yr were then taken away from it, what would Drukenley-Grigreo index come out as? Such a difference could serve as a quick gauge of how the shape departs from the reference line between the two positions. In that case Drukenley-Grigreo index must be 12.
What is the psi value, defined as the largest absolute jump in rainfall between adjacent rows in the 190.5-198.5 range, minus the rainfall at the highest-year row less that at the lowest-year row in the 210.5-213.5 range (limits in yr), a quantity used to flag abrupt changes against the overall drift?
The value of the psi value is 33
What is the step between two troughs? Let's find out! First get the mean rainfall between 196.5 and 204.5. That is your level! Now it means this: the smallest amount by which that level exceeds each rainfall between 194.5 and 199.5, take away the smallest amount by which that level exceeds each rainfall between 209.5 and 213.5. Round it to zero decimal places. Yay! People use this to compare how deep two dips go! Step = 14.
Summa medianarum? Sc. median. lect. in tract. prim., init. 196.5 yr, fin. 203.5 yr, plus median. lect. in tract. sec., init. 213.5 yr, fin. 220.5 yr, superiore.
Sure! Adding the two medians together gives 649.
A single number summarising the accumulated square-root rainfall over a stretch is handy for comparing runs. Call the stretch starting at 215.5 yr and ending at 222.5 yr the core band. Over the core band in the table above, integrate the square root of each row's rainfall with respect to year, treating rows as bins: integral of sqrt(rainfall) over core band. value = 122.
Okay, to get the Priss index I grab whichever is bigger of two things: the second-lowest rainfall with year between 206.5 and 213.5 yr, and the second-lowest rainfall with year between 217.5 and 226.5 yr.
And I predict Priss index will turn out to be 330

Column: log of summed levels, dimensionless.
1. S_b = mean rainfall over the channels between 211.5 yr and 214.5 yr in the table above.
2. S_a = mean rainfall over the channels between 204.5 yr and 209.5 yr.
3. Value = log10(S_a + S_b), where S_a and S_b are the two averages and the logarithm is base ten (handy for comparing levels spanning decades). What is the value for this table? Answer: 2.83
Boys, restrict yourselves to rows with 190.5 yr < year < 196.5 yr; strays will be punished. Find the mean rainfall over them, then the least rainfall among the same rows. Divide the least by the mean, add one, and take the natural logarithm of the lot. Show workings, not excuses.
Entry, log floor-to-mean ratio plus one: 0.660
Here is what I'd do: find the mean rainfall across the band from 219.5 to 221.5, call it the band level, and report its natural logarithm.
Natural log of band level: 5.68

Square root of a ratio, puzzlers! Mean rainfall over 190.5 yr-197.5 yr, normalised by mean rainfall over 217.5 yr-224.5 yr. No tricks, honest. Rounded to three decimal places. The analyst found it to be 1.039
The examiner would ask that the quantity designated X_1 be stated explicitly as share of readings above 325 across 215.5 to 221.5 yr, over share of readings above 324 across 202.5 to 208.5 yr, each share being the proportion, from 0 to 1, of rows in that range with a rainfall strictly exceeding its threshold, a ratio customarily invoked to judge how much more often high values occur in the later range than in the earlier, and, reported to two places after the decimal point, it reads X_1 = 0.20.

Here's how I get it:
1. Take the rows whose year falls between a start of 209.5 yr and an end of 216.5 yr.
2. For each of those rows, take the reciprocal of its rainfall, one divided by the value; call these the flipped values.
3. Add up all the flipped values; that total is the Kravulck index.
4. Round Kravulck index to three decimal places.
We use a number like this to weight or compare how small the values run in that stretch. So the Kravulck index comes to 0.021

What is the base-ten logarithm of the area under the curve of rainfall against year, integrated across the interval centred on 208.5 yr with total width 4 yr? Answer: 3.13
